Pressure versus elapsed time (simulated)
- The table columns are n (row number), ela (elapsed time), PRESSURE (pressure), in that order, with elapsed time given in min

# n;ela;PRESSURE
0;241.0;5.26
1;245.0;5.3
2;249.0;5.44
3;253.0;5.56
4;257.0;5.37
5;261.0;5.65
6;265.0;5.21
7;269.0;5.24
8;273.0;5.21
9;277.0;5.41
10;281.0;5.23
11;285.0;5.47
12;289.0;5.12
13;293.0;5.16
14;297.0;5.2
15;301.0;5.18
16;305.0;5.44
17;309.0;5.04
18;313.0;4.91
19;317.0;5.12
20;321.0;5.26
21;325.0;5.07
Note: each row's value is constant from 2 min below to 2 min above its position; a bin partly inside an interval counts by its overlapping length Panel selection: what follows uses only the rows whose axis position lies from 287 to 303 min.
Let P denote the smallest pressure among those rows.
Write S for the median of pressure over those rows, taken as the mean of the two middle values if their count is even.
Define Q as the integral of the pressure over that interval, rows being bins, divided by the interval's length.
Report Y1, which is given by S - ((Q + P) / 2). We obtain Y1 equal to 0.03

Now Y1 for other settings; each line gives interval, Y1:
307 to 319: 0.07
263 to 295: 0.03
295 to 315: 0.15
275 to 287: 0.11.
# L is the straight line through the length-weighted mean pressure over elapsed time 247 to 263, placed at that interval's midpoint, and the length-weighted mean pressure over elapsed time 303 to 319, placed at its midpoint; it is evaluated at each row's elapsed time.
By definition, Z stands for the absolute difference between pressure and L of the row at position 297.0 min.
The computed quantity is 0.02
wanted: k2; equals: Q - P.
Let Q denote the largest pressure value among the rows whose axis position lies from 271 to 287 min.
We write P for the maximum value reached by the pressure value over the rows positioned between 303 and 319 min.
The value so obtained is 0.03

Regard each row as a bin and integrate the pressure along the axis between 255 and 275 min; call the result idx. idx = 107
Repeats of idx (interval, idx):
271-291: 106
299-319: 103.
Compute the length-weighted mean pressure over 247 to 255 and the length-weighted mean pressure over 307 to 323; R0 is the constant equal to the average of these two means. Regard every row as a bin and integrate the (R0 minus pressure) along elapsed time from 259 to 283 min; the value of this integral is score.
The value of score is -0.8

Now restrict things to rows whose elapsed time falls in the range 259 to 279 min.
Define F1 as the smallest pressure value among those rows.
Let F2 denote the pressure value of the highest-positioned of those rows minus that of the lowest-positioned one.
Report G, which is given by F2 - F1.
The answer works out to -5.45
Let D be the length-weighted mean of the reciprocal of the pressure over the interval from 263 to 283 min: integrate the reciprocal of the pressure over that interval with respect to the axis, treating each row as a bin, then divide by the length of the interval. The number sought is 0.190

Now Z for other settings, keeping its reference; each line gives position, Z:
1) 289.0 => 0.16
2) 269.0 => 0.17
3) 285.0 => 0.17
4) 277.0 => 0.05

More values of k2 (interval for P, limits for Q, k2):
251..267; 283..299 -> -0.18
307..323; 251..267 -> 0.39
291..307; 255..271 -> 0.21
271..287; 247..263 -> 0.18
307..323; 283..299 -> 0.21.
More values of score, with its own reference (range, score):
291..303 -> 1.3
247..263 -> -3.4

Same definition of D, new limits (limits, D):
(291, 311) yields 0.192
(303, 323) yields 0.194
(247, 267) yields 0.184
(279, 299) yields 0.191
